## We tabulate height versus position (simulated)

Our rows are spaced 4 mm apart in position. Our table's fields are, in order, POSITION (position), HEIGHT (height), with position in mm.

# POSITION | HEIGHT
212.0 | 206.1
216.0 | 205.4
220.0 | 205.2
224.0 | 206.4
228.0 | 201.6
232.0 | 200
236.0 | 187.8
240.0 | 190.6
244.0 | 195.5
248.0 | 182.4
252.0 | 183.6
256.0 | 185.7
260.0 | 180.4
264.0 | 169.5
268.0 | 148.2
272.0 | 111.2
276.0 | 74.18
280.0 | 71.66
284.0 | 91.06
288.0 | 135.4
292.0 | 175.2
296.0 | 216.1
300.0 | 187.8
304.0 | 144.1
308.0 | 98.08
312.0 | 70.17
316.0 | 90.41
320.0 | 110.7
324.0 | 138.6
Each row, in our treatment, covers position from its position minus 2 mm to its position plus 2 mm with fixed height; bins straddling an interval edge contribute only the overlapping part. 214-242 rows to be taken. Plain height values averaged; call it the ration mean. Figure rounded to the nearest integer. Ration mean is 200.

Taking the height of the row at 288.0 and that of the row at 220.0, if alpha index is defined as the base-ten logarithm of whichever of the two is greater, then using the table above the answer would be 2.31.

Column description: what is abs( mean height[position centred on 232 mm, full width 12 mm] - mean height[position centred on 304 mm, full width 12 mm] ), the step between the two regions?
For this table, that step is 53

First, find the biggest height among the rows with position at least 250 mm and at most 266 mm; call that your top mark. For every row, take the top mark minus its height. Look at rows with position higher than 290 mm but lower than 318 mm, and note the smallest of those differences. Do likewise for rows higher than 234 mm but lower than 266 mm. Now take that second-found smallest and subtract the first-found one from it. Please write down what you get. 21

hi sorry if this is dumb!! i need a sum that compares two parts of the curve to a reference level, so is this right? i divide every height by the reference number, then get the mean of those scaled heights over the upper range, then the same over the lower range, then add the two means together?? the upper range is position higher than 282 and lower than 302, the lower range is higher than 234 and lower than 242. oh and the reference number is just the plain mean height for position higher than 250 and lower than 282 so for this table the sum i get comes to 2.49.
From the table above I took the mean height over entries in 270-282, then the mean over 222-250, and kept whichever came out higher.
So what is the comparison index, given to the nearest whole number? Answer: 195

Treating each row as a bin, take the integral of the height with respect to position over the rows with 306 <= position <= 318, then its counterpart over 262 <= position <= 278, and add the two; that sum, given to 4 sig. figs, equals 3047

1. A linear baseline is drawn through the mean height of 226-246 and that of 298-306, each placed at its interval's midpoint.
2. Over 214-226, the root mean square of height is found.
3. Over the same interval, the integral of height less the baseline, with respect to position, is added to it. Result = 248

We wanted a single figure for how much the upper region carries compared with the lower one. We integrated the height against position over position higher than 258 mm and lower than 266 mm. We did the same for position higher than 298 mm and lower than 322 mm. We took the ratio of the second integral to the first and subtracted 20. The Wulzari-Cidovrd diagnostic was -18.0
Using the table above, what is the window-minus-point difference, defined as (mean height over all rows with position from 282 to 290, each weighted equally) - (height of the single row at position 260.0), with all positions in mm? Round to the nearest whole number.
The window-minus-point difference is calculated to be -67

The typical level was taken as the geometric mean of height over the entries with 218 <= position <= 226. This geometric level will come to 206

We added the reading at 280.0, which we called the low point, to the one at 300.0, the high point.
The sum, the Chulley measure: 259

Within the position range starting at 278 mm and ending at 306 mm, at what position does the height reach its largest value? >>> 296.0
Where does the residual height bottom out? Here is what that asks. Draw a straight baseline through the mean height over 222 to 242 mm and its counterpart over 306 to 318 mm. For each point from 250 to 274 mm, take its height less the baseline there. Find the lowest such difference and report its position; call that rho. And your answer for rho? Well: 272.0 mm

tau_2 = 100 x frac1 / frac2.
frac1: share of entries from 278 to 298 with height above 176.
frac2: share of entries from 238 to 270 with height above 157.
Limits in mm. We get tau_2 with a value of 23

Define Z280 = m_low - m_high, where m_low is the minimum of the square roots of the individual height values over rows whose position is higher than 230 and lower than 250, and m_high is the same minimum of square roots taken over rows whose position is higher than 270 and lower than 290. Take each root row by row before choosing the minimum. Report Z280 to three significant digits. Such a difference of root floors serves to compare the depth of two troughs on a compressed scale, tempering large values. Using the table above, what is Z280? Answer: 5.04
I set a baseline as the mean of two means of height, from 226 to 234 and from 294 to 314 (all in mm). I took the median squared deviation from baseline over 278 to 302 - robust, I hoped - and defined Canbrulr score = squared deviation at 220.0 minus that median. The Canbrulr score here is -541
